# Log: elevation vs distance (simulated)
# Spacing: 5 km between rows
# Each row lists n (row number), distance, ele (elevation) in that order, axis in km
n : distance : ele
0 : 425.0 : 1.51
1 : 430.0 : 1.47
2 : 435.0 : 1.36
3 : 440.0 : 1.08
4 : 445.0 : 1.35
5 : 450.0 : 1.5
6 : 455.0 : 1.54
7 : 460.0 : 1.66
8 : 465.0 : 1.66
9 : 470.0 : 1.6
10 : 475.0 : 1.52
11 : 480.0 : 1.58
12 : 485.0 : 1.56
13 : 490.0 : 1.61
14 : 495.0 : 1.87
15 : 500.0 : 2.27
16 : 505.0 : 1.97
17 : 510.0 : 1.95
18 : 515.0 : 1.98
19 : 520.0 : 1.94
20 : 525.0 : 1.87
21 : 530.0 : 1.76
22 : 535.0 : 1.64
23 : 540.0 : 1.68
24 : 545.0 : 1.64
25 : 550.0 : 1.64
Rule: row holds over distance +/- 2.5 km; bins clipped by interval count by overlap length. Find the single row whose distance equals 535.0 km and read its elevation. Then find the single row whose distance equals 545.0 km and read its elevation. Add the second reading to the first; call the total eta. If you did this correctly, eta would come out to 3.28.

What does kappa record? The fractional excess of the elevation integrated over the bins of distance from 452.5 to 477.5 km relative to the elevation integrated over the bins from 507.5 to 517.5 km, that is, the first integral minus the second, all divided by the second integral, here 1.0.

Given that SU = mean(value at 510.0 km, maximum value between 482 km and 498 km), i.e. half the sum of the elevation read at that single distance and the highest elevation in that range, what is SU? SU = 1.91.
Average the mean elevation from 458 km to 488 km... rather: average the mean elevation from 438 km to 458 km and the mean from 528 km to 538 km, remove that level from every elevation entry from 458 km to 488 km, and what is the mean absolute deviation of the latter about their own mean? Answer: 0.043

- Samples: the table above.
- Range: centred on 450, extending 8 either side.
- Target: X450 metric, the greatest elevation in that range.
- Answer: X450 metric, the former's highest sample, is 1.54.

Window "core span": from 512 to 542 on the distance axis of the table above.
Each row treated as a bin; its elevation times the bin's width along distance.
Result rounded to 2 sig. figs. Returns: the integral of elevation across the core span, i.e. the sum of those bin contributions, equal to 54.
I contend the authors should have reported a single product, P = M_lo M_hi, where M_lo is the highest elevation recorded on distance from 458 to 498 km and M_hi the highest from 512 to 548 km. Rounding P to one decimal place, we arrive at 3.7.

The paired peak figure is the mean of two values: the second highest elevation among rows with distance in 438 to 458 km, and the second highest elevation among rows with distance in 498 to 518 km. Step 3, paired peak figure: 1.74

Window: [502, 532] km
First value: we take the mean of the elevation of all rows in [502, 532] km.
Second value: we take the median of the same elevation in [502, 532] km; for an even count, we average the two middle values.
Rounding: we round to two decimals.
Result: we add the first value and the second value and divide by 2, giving 1.93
